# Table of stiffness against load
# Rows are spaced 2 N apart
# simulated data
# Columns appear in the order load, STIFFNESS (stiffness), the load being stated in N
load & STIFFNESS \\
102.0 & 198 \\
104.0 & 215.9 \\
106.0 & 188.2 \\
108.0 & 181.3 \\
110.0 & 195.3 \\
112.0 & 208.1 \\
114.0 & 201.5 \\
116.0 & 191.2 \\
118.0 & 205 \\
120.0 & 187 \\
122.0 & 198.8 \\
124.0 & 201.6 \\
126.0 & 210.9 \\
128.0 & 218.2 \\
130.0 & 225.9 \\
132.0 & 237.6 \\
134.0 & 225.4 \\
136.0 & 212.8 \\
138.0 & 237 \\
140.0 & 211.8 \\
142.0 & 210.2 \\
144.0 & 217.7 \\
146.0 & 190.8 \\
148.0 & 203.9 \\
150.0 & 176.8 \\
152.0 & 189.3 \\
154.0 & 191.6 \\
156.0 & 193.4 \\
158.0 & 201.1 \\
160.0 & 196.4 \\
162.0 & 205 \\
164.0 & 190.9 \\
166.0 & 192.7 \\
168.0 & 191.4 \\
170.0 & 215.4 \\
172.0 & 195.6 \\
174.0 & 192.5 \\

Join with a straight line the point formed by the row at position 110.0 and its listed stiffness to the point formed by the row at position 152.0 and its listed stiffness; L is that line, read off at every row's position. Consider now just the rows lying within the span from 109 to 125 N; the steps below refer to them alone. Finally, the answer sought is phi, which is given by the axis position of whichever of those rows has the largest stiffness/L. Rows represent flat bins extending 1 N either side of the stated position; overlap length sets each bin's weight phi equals 112.0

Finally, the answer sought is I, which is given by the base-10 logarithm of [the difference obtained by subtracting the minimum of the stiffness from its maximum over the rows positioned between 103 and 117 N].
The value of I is 1.54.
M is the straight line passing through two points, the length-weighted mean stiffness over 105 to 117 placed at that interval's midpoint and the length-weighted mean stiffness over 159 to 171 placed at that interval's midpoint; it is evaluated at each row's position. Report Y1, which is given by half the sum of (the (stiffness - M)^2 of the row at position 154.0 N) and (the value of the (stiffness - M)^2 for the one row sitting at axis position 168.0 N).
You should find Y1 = 47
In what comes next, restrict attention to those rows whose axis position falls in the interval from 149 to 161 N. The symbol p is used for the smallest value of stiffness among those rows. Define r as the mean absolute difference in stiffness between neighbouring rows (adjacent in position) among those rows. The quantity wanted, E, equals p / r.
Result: 30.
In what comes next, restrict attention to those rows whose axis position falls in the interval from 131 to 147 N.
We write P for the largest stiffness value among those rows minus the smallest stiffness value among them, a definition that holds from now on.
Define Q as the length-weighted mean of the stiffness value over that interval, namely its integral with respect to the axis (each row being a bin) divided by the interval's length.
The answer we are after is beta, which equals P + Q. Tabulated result 265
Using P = 47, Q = 218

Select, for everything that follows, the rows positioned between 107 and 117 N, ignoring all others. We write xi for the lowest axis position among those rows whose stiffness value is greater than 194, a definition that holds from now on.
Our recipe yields 110.0 N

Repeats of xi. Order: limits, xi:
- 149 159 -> 158.0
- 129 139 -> 130.0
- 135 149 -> 136.0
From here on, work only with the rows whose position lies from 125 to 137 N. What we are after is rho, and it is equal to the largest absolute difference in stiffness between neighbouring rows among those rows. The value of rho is 13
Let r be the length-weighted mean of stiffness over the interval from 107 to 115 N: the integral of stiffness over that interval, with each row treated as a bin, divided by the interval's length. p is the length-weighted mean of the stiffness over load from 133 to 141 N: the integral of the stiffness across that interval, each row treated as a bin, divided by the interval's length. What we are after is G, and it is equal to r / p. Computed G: 0.89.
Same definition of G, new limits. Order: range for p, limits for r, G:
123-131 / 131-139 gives 1.07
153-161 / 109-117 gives 1.02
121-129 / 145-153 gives 0.92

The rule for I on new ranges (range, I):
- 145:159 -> 1.43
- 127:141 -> 1.41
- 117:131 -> 1.59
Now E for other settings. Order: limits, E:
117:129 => 19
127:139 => 16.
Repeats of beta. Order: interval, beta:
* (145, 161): 220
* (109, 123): 219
